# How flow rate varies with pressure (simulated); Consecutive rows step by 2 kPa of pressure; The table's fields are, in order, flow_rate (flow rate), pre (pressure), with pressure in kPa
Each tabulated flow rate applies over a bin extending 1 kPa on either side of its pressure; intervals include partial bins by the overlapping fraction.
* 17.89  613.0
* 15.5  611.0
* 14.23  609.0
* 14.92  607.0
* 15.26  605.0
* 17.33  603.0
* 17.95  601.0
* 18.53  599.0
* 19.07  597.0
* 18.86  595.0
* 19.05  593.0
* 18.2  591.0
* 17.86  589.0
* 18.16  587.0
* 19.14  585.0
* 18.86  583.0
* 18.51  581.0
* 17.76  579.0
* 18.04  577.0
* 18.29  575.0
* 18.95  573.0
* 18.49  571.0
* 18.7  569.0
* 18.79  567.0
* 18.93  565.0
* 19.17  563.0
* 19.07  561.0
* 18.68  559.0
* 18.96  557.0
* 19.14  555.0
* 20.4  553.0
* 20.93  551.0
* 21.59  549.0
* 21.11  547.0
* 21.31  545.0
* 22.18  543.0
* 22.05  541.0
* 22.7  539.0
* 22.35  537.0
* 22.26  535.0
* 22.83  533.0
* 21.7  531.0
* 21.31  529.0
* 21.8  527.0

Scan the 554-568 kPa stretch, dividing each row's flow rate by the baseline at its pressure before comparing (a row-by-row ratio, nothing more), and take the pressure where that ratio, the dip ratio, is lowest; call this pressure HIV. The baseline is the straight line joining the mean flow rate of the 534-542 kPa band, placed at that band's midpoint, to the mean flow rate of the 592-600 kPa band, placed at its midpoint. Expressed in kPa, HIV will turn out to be 559.0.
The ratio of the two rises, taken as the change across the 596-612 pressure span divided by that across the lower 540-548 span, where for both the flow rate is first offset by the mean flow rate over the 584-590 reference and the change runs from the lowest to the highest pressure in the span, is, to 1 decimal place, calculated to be 3.8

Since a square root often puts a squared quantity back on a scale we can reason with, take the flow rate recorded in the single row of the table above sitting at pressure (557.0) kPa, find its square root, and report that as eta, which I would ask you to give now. 4.35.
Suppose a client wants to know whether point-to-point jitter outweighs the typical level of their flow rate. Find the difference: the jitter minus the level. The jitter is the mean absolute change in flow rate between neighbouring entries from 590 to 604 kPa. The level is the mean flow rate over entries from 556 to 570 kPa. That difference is -18.4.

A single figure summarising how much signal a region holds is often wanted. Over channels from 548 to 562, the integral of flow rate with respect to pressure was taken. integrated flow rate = 278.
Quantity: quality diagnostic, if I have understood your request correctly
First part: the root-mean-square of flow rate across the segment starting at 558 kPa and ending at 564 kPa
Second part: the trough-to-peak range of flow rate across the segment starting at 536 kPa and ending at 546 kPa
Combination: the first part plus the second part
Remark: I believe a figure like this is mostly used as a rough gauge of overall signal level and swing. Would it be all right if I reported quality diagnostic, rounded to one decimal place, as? 20.4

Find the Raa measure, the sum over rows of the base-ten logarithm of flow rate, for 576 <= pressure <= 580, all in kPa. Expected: 2.51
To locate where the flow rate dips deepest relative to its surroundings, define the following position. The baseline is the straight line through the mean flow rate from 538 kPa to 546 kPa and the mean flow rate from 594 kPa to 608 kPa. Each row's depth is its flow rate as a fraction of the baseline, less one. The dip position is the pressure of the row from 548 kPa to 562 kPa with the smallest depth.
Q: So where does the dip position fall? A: 559.0 kPa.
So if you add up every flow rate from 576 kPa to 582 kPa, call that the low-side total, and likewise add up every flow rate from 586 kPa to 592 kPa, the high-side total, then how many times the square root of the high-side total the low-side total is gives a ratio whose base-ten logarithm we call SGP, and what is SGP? 0.87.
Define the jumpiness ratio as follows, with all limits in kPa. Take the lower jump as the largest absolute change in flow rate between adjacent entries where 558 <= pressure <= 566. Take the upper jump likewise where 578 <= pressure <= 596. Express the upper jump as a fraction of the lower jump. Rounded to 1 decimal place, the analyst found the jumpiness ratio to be 2.5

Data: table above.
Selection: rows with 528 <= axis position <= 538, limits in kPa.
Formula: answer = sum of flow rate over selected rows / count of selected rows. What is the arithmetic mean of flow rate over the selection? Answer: 22.1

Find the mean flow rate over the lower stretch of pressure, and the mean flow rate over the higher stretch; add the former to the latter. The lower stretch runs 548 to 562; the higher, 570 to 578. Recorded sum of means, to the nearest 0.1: 38.3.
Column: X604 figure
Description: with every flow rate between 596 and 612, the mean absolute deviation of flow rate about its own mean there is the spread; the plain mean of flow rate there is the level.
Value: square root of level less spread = 3.87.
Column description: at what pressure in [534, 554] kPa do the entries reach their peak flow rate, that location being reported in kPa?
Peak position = 539.0 kPa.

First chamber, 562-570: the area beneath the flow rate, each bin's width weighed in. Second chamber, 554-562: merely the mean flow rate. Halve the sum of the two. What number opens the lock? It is 85.1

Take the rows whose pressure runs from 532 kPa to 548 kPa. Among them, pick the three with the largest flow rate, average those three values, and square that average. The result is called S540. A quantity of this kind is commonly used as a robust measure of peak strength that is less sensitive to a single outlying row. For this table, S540 512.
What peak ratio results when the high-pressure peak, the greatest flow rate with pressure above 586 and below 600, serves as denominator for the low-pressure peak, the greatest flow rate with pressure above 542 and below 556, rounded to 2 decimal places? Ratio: 1.16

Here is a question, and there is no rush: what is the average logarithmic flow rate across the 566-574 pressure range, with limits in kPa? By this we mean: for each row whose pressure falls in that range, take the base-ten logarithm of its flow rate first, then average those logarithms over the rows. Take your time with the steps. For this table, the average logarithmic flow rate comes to 1.27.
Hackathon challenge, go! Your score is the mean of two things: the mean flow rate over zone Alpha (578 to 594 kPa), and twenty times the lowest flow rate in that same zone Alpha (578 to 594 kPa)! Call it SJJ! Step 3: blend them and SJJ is 187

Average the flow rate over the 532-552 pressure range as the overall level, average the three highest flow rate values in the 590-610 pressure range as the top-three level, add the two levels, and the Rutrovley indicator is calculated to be 41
